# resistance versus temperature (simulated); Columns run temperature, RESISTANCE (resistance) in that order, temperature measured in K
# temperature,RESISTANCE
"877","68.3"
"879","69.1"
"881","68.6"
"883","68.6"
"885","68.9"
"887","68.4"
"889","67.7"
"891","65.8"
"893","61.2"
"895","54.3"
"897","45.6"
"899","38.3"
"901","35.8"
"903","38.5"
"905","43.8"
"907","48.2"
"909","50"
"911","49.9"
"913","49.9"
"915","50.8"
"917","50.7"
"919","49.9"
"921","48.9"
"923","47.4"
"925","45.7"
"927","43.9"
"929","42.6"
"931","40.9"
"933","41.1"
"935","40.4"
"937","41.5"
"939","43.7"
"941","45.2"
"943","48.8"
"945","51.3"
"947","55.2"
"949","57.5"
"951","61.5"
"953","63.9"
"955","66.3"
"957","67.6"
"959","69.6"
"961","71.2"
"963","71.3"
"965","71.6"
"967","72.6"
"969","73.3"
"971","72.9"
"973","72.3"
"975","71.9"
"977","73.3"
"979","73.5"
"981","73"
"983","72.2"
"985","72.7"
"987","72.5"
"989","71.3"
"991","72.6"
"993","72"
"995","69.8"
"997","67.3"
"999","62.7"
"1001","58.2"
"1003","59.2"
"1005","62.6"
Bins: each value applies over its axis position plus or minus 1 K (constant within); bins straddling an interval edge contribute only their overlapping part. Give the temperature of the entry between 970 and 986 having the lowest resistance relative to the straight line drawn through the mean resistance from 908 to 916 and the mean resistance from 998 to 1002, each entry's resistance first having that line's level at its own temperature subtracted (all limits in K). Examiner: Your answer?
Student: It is 983 K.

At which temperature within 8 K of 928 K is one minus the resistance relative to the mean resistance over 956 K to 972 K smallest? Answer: 921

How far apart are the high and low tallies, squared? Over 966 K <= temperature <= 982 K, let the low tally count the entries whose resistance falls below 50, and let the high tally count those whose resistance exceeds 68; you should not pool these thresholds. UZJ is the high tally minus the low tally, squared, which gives 64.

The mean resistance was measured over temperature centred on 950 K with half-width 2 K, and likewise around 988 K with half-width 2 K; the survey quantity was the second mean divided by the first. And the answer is 1.2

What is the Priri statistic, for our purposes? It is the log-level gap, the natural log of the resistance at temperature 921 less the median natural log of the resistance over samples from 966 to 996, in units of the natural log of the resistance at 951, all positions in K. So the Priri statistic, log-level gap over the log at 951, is -0.10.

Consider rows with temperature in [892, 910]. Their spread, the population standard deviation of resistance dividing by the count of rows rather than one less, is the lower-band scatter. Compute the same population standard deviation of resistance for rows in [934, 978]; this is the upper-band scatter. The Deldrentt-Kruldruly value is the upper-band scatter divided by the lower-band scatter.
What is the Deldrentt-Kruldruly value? 1.5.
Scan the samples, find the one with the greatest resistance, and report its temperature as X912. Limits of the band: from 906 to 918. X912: 915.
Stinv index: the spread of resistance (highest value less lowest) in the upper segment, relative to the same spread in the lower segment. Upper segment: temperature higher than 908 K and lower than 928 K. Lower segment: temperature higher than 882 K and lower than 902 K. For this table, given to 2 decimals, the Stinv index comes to 0.21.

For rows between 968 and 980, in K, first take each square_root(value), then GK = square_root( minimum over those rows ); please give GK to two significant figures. 2.9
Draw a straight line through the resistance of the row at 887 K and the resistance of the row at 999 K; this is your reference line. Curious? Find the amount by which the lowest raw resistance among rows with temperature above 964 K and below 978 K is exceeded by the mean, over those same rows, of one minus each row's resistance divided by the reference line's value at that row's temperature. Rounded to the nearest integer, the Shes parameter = -72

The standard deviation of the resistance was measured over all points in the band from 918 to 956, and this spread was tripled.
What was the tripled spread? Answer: 24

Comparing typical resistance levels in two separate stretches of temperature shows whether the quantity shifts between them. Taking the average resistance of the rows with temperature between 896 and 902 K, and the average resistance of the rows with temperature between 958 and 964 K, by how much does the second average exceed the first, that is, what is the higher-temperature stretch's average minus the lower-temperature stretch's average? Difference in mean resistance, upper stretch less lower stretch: 31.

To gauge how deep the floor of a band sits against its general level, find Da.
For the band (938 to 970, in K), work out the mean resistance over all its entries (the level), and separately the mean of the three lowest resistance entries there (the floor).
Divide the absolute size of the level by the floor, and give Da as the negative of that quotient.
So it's -1.35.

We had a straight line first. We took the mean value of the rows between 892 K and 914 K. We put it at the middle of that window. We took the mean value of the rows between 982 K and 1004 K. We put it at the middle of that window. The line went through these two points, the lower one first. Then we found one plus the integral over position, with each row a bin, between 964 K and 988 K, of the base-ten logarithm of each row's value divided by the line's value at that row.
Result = 2.3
